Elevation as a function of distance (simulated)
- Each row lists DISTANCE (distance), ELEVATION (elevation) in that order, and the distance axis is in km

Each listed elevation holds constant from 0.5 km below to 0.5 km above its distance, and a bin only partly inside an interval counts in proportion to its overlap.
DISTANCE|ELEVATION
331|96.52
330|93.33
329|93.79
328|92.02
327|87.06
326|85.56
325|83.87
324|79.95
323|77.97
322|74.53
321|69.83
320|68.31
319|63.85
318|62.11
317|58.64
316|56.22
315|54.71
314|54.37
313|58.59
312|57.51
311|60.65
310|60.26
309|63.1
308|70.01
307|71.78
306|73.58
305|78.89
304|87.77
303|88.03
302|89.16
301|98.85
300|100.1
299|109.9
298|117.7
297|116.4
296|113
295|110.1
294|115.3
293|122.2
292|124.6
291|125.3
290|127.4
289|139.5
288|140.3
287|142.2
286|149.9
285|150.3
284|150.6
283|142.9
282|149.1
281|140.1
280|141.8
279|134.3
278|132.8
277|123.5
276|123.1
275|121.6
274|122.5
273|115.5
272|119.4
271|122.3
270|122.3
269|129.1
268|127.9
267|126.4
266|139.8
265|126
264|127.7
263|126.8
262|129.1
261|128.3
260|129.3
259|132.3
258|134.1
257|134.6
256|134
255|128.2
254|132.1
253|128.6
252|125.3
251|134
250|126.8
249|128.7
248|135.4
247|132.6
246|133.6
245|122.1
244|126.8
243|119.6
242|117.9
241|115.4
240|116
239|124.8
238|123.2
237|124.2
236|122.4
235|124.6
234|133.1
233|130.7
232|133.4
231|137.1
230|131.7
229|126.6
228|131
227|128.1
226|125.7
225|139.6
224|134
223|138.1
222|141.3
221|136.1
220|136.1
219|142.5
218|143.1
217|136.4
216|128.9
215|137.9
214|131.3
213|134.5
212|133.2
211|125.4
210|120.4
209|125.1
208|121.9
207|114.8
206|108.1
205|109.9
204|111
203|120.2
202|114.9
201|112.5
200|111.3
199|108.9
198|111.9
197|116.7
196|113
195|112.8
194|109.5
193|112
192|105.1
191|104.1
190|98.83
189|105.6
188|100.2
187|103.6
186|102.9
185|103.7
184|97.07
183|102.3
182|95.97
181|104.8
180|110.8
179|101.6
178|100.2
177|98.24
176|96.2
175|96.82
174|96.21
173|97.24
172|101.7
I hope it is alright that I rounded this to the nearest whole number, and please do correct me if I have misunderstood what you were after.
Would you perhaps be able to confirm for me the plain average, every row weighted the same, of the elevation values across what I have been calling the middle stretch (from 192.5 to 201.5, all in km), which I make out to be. 112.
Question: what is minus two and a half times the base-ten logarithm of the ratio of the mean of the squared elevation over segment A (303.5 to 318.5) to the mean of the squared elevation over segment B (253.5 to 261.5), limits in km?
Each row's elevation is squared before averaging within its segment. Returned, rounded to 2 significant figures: 1.5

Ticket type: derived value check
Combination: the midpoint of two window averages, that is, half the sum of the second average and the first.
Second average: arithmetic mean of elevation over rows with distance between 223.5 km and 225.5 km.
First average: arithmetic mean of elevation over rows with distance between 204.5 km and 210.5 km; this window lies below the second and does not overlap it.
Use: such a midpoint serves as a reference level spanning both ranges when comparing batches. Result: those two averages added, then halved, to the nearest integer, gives 127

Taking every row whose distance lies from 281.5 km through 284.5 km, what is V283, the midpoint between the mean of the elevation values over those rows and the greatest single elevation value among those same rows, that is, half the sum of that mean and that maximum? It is 149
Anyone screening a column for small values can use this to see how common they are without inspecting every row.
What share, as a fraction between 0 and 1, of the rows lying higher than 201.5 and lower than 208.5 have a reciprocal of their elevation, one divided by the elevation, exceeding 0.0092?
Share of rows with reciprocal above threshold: 0.14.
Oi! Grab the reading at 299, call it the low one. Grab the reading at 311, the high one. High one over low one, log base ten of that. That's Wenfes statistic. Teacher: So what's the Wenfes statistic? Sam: -0.26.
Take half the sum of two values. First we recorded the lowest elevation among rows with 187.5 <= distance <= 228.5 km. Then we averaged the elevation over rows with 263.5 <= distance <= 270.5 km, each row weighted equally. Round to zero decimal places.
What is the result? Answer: 114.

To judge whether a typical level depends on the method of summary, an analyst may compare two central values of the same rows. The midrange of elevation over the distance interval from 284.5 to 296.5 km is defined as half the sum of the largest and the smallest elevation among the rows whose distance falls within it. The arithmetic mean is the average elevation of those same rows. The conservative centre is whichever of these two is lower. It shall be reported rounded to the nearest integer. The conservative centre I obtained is 130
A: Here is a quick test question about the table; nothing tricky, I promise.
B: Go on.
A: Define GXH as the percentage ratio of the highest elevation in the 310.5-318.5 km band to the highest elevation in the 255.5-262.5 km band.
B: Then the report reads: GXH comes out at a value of 46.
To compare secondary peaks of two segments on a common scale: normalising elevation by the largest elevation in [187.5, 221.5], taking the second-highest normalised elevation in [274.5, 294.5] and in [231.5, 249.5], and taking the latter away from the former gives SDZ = 0.12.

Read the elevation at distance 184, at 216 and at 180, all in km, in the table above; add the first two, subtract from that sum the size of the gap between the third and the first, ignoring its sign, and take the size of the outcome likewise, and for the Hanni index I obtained 212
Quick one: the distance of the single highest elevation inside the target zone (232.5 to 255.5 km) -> 248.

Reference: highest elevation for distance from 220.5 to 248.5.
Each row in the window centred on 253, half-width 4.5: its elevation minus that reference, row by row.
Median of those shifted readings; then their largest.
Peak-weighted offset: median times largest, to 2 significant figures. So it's 84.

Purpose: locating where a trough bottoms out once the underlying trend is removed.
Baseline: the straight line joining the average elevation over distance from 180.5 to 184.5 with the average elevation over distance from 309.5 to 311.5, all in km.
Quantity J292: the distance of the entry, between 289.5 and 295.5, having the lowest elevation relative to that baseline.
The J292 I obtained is 295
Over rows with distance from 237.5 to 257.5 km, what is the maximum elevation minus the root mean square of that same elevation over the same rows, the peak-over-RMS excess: 8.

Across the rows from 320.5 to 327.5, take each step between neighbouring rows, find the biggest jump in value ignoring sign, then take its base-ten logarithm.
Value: 0.67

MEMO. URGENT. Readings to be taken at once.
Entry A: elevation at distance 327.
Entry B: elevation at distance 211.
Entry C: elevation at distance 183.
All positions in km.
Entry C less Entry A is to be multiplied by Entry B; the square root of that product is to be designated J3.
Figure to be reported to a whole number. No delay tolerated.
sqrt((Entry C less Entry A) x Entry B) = 44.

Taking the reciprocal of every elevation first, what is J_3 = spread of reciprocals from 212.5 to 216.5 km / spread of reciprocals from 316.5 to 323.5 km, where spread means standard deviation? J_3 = 0.1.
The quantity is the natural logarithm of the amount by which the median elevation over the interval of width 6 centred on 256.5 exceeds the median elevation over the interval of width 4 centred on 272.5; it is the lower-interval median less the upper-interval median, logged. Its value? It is 2.5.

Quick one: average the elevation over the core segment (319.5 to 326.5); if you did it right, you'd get 77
